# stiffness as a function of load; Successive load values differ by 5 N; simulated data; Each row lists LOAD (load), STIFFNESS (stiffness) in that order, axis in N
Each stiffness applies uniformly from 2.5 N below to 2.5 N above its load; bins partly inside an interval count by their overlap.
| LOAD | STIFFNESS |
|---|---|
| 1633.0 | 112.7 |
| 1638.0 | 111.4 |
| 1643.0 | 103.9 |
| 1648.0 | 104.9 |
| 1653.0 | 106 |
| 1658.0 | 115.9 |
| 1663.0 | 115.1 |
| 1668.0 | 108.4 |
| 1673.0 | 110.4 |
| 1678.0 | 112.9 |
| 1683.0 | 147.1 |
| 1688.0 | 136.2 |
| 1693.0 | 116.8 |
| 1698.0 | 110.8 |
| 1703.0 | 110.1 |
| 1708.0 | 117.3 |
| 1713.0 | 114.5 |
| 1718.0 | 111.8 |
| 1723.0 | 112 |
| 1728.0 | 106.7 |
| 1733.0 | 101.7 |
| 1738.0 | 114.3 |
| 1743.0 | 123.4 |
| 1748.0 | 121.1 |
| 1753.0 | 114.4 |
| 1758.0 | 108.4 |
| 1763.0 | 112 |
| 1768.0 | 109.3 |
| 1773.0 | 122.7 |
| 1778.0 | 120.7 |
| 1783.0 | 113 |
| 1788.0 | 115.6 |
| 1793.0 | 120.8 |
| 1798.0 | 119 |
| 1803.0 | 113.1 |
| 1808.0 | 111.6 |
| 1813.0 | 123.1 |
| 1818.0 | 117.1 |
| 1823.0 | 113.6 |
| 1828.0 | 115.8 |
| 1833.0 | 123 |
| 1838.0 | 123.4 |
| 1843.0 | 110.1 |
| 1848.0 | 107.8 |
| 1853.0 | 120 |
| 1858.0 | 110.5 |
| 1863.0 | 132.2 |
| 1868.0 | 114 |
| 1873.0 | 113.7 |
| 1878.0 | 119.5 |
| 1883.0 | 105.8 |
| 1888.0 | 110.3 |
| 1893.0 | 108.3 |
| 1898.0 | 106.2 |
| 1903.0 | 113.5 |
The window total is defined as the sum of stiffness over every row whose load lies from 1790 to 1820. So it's 705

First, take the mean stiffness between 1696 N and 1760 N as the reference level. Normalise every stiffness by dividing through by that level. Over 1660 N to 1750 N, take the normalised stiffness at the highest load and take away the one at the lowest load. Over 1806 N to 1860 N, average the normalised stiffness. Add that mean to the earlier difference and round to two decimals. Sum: 1.08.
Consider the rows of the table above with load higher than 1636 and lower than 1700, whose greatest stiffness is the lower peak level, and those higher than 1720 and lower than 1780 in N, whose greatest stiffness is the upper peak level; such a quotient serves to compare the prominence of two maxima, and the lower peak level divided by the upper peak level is 1.19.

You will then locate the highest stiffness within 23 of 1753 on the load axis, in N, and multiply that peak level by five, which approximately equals 617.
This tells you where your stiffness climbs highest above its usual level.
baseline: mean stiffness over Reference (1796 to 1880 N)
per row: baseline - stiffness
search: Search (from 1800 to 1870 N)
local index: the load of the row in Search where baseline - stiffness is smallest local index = 1863.0 N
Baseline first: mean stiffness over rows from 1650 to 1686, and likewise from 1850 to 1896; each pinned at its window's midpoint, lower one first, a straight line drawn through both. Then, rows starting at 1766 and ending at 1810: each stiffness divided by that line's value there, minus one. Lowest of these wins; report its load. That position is 1768.0 N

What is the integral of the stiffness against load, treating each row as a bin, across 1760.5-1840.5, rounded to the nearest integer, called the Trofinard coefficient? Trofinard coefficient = 9369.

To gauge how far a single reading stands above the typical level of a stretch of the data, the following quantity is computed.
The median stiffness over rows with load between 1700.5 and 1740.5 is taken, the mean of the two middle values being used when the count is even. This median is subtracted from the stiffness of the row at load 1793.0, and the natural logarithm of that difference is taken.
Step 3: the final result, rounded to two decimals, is 2.19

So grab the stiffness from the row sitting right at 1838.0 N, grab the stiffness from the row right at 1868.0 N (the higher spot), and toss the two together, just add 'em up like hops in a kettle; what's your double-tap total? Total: 237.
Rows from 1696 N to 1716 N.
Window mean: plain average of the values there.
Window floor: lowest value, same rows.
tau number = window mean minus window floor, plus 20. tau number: 23.1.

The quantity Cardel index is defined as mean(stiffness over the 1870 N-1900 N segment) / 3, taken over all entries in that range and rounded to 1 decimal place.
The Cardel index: 36.9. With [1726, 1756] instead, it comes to 37.9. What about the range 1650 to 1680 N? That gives 37.1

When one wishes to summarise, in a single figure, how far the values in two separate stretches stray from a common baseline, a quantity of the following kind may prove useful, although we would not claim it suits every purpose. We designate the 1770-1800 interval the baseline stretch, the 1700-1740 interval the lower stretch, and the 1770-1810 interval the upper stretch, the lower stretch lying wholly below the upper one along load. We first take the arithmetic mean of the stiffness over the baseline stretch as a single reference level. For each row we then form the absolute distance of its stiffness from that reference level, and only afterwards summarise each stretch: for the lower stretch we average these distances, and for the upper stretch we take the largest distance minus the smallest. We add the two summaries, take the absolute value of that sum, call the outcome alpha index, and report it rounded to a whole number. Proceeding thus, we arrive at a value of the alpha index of 14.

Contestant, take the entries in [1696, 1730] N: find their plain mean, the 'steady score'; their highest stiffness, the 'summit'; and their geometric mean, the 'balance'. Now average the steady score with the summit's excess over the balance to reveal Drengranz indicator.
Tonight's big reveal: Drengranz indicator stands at 59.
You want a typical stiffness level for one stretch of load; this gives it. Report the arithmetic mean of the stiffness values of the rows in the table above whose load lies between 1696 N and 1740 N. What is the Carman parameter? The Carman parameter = 111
